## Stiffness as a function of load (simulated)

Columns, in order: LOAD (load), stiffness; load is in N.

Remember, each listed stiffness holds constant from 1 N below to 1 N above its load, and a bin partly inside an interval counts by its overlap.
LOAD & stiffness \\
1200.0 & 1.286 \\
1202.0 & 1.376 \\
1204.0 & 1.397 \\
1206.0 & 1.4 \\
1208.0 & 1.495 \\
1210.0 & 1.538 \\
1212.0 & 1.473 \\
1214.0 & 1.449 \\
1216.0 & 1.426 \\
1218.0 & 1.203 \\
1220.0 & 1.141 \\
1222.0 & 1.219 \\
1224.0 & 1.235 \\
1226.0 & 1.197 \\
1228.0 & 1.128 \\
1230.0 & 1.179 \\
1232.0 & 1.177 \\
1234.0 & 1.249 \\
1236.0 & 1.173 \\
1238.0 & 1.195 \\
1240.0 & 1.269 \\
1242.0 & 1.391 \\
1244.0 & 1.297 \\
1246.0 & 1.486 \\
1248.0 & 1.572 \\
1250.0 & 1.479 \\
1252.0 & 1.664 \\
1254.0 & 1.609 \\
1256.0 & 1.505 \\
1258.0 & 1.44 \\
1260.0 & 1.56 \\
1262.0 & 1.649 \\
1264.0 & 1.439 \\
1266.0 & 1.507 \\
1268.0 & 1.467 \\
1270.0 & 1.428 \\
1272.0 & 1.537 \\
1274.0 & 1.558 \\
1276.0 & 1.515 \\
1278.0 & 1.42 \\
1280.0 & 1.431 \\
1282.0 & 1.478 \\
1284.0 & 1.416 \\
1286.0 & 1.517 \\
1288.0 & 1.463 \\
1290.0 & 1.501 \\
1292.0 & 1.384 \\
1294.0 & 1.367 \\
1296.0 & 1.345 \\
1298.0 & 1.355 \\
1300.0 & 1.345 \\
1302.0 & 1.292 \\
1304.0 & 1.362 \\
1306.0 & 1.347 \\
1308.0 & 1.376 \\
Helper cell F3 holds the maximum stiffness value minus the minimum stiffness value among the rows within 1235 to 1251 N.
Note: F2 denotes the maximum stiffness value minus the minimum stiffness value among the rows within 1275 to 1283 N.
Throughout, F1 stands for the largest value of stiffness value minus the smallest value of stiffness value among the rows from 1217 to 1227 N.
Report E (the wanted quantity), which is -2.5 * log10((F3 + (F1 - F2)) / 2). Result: 1.75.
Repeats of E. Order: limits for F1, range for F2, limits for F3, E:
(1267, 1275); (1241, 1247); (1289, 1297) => 3.29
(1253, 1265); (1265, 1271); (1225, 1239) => 2.25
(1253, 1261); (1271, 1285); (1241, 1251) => 2.05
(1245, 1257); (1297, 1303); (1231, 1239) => 2.51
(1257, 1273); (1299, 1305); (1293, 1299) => 2.66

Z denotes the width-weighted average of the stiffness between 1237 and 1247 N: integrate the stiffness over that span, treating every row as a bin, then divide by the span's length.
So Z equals 1.33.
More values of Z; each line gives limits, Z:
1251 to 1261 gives 1.56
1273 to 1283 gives 1.48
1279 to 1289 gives 1.46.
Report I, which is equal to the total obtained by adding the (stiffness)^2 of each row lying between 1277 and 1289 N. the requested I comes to 13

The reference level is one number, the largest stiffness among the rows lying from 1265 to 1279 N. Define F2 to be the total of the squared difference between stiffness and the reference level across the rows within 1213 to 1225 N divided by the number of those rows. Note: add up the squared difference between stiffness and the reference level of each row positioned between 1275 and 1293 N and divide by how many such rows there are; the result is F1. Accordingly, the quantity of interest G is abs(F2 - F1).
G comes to 0.08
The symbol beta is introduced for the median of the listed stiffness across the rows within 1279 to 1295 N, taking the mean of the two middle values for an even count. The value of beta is 1.45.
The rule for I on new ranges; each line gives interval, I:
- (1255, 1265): 12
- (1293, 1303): 9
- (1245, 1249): 5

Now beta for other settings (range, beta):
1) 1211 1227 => 1.23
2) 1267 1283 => 1.47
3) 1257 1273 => 1.49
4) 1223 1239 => 1.19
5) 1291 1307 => 1.35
